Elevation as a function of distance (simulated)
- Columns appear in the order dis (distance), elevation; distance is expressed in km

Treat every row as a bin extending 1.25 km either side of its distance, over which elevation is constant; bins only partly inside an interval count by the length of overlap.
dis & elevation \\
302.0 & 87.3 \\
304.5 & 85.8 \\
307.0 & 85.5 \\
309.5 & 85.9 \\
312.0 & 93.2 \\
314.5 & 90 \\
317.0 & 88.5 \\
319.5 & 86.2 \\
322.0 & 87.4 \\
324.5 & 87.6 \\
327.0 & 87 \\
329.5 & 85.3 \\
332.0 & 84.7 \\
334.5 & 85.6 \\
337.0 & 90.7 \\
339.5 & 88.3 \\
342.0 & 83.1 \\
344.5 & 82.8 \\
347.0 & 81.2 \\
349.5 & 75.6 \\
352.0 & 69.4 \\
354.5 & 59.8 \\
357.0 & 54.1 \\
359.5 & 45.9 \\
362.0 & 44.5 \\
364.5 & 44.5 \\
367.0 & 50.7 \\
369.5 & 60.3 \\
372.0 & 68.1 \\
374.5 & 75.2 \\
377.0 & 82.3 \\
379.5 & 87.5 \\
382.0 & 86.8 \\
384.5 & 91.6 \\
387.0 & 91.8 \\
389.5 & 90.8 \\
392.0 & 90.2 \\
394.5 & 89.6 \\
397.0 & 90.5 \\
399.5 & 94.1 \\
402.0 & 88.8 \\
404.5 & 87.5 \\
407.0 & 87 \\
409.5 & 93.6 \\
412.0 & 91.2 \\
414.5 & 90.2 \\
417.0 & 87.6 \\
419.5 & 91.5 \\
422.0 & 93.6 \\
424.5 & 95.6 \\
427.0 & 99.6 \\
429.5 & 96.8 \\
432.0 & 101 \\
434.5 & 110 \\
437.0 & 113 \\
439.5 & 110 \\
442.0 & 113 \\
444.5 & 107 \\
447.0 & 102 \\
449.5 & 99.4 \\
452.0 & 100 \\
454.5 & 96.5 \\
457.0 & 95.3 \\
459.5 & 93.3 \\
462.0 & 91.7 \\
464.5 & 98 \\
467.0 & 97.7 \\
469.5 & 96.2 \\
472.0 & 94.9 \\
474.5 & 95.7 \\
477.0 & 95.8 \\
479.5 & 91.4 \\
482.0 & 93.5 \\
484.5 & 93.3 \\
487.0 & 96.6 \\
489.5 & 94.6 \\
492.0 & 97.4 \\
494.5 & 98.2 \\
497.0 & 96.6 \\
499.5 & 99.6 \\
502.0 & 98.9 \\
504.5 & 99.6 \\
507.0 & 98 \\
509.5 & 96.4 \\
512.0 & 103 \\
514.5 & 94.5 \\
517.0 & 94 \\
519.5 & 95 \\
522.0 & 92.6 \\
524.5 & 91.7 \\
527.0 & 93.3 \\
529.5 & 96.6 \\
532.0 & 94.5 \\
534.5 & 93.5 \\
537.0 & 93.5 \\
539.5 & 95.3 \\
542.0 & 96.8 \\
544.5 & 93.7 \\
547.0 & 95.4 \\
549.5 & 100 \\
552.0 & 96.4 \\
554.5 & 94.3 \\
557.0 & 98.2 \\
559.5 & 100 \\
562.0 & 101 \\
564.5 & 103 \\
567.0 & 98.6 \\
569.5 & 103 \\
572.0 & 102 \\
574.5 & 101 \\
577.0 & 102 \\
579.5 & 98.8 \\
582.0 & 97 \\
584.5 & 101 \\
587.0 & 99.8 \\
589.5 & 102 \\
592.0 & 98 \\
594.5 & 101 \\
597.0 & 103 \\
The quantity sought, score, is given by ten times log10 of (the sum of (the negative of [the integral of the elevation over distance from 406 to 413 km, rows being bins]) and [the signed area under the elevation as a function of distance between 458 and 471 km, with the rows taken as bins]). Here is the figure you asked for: 28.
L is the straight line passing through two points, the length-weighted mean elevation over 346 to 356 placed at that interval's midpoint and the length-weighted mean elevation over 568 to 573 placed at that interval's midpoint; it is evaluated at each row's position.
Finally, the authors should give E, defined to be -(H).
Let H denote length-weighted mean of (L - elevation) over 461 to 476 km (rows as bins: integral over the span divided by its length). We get 8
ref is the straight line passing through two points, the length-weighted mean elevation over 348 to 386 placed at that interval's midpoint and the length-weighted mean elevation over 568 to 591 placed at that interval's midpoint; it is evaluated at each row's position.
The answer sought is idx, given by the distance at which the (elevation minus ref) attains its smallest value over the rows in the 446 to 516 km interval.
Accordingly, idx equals 514.5 km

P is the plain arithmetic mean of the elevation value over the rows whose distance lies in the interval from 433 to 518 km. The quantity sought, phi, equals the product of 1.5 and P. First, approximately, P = 99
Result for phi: 148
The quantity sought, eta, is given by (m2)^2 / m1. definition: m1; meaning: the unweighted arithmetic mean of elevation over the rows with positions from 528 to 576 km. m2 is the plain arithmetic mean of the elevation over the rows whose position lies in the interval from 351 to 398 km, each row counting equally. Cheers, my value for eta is 53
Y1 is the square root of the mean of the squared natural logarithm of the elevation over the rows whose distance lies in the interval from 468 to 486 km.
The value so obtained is 4.55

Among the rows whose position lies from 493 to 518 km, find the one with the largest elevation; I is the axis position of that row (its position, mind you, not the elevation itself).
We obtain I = 512.0 km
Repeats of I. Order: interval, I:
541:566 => 564.5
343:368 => 344.5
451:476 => 452.0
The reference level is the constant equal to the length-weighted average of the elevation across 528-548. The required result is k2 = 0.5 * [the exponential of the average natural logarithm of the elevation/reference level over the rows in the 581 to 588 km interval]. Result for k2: 0.523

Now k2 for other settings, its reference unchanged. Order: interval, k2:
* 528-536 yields 0.500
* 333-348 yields 0.449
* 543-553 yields 0.508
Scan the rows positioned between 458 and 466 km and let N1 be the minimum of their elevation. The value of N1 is 91.7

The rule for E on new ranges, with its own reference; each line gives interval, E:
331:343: 18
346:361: -7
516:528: -2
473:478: 7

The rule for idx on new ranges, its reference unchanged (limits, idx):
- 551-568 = 554.5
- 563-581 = 579.5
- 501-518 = 517.0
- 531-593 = 592.0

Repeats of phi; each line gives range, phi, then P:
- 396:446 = 146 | 97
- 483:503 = 145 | 97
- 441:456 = 154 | 103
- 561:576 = 152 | 101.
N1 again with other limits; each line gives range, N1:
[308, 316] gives 85.9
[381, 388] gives 86.8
